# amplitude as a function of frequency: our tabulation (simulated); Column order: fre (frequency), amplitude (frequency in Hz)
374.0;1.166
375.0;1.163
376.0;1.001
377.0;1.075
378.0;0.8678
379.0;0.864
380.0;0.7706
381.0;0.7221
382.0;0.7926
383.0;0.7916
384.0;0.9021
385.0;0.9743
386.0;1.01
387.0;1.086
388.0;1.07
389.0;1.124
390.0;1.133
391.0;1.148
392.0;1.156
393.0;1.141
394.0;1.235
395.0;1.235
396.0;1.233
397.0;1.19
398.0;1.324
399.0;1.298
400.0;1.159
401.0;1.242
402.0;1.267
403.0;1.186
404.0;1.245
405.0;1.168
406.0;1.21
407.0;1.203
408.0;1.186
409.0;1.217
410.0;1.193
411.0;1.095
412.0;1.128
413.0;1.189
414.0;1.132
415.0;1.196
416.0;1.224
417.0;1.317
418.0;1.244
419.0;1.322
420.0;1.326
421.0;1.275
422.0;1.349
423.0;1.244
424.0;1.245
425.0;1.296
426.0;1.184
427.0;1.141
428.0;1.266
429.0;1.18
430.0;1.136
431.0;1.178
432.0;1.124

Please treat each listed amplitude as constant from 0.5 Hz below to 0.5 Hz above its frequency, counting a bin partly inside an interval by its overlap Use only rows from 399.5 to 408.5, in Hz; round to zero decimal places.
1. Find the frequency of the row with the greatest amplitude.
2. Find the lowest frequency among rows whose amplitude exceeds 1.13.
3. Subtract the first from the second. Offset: -2 Hz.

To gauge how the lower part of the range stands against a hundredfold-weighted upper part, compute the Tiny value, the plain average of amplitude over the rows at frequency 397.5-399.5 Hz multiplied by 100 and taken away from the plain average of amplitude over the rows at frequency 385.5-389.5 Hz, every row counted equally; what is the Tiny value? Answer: -130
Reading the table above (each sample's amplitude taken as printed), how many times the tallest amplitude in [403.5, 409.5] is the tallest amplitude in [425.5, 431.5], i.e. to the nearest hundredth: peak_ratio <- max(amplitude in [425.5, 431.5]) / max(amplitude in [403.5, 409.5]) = 1.02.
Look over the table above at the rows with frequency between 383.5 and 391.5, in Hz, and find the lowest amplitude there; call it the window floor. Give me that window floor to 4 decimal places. 0.9021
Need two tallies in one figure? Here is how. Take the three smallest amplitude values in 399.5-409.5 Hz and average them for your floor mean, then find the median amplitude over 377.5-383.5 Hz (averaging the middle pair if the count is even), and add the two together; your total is 1.96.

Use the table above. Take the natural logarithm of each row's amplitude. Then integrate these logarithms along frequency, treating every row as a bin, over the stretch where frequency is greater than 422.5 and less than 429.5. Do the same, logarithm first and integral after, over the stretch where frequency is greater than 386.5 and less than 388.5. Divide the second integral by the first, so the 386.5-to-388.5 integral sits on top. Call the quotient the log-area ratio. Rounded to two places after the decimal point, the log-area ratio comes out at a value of 0.11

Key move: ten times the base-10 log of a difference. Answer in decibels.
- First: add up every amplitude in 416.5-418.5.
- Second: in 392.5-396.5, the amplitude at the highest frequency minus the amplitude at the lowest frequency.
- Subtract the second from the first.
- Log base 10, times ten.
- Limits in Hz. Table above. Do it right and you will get 3.9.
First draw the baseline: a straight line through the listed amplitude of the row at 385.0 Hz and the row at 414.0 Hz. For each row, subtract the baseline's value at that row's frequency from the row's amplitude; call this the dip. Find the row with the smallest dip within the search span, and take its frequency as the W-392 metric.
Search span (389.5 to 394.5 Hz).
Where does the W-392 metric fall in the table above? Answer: 393.0 Hz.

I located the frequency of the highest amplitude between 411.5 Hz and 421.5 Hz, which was 420.0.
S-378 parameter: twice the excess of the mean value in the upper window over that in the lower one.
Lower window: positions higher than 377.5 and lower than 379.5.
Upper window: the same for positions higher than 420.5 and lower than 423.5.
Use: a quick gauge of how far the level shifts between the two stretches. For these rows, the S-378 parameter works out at 0.8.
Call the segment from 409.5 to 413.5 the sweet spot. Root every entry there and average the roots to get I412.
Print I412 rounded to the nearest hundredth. 1.07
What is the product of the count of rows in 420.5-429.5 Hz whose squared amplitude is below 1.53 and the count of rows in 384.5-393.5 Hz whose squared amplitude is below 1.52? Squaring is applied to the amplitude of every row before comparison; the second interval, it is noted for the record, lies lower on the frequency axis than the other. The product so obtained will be 27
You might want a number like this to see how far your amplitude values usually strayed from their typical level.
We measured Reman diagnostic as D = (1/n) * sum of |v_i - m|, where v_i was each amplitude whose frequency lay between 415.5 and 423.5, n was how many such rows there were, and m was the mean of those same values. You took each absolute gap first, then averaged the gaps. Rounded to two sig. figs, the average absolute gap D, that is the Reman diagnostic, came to 0.041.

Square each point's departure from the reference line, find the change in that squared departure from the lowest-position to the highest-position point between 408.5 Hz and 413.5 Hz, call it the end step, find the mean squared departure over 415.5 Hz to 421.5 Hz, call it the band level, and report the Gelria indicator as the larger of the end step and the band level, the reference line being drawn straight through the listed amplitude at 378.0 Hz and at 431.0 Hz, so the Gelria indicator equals 0.034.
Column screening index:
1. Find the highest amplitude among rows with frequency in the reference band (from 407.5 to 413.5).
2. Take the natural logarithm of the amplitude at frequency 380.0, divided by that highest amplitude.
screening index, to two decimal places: -0.46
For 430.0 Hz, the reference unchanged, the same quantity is -0.07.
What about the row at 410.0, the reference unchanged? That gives -0.02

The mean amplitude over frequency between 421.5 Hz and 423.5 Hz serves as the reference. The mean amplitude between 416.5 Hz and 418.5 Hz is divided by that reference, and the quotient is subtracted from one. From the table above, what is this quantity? 0.012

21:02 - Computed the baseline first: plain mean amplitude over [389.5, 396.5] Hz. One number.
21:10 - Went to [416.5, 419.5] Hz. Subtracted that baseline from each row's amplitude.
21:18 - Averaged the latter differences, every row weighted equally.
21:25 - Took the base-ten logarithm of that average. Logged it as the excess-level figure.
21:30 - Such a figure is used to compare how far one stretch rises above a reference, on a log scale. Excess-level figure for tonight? -0.95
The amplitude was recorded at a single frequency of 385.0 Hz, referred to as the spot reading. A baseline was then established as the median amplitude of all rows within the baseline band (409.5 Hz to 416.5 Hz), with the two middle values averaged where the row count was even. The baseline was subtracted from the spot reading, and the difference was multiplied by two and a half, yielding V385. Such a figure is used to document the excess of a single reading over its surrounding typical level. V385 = -0.5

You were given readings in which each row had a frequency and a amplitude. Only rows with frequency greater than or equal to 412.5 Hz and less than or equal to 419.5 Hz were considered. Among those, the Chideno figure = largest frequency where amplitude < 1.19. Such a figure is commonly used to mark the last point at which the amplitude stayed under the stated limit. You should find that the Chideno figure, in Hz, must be 414.0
